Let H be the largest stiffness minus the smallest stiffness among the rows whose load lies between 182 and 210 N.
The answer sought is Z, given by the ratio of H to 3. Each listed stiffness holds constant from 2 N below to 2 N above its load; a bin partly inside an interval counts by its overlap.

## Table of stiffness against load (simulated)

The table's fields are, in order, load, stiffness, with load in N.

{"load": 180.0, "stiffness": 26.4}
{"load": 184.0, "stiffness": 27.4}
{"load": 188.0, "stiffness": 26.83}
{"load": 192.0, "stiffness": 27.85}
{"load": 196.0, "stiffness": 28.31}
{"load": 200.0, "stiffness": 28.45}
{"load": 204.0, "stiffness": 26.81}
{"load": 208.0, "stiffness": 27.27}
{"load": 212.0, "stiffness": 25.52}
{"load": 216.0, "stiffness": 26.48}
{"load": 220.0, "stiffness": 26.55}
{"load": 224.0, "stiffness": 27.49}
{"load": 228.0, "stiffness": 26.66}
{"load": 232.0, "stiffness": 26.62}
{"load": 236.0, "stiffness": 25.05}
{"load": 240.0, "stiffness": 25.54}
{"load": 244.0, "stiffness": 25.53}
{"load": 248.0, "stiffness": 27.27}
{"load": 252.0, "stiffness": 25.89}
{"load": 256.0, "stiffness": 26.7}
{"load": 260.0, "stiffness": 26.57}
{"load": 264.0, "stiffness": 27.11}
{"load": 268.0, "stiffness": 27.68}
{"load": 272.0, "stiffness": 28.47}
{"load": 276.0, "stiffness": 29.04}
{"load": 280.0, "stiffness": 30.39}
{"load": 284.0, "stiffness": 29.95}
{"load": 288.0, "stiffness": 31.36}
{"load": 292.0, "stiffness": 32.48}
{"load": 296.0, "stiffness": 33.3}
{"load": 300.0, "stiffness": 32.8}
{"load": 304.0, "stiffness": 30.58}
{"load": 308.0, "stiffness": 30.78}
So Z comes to 0.55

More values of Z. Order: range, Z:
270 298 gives 1.61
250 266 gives 0.41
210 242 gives 0.81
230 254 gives 0.74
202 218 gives 0.58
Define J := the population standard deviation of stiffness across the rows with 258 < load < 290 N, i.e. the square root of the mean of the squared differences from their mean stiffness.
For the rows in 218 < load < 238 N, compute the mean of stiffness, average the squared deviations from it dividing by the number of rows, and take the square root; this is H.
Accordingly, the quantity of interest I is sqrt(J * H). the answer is 1.11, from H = 0.79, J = 1.57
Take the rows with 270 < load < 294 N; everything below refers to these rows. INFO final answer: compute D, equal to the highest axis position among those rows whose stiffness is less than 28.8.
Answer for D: 272.0 N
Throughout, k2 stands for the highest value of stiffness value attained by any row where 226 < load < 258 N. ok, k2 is 27.27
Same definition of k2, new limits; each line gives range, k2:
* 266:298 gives 33.3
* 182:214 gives 28.45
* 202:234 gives 27.49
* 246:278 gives 29.04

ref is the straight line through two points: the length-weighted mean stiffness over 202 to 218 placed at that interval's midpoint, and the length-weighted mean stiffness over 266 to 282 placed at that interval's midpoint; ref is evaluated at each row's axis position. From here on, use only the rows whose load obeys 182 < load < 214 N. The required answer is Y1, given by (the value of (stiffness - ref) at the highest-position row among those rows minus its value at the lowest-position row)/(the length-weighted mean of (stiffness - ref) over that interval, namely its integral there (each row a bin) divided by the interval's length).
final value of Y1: -2.4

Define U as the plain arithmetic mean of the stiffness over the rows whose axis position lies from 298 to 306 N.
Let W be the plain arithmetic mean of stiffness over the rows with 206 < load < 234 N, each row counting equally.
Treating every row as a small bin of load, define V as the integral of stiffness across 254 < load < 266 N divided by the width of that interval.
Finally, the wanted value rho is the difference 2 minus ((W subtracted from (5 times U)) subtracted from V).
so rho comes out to 107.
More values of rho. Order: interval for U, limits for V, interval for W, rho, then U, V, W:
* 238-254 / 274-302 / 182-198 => 73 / 26.1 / 31.3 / 28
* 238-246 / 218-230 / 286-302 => 70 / 25.5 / 26.9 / 32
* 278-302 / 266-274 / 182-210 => 105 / 31.7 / 28.1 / 28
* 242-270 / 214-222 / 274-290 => 79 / 26.7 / 26.5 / 30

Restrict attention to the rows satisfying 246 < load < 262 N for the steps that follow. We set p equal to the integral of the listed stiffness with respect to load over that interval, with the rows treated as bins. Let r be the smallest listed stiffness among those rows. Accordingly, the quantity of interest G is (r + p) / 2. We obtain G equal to 226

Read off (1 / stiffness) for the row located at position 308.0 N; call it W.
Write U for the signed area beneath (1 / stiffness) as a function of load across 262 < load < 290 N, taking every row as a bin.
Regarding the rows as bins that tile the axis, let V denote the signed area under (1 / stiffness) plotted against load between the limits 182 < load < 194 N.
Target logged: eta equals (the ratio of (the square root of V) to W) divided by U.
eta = 21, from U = 0.96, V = 0.44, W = 0.0325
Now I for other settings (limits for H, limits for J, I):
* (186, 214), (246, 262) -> 0.68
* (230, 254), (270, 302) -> 1.12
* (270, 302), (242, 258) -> 1.07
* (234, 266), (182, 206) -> 0.71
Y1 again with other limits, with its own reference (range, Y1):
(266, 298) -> 4.0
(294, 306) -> -1.3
